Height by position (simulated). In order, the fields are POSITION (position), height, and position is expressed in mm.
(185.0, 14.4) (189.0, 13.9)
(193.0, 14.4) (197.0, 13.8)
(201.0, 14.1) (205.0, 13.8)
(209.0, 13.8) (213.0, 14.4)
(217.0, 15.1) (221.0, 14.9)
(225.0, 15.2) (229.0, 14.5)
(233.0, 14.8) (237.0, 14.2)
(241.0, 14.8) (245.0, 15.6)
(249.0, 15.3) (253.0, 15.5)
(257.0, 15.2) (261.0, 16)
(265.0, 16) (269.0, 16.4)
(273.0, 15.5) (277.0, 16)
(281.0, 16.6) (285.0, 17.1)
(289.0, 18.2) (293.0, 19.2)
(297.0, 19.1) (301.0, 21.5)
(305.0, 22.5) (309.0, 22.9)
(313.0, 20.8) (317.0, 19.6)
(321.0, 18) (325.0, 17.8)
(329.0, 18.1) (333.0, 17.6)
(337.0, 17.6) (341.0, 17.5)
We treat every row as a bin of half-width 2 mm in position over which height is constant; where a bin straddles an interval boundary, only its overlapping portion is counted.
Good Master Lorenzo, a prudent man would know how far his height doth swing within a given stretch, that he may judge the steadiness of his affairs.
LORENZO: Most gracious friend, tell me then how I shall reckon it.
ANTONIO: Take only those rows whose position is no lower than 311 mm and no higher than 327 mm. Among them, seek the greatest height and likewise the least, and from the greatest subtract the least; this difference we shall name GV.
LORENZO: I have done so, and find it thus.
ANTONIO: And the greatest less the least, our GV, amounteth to 3.0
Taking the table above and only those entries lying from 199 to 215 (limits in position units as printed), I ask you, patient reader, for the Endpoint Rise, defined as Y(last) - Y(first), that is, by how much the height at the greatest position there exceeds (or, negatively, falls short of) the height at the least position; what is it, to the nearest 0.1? 0.3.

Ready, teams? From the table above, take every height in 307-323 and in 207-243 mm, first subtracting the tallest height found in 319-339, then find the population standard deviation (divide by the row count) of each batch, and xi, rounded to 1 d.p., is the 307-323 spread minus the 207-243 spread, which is 1.4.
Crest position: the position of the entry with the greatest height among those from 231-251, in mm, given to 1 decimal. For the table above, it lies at 245.0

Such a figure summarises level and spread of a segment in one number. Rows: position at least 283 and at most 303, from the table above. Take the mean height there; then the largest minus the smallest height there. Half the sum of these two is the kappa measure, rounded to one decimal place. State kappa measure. 11.7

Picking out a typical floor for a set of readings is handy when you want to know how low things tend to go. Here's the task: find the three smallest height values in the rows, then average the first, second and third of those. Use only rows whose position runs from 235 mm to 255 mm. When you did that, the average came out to 14.8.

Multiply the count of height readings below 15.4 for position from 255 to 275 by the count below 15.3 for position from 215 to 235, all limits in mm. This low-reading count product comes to 5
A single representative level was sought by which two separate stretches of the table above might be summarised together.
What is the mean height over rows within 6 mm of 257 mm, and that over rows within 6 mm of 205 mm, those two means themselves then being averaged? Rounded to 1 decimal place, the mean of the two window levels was 14.7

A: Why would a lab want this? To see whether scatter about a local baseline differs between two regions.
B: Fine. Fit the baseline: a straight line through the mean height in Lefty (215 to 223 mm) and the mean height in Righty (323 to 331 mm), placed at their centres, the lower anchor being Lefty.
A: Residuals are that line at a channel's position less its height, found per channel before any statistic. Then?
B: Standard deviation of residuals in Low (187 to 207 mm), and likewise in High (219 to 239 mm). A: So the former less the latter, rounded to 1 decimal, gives -0.2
